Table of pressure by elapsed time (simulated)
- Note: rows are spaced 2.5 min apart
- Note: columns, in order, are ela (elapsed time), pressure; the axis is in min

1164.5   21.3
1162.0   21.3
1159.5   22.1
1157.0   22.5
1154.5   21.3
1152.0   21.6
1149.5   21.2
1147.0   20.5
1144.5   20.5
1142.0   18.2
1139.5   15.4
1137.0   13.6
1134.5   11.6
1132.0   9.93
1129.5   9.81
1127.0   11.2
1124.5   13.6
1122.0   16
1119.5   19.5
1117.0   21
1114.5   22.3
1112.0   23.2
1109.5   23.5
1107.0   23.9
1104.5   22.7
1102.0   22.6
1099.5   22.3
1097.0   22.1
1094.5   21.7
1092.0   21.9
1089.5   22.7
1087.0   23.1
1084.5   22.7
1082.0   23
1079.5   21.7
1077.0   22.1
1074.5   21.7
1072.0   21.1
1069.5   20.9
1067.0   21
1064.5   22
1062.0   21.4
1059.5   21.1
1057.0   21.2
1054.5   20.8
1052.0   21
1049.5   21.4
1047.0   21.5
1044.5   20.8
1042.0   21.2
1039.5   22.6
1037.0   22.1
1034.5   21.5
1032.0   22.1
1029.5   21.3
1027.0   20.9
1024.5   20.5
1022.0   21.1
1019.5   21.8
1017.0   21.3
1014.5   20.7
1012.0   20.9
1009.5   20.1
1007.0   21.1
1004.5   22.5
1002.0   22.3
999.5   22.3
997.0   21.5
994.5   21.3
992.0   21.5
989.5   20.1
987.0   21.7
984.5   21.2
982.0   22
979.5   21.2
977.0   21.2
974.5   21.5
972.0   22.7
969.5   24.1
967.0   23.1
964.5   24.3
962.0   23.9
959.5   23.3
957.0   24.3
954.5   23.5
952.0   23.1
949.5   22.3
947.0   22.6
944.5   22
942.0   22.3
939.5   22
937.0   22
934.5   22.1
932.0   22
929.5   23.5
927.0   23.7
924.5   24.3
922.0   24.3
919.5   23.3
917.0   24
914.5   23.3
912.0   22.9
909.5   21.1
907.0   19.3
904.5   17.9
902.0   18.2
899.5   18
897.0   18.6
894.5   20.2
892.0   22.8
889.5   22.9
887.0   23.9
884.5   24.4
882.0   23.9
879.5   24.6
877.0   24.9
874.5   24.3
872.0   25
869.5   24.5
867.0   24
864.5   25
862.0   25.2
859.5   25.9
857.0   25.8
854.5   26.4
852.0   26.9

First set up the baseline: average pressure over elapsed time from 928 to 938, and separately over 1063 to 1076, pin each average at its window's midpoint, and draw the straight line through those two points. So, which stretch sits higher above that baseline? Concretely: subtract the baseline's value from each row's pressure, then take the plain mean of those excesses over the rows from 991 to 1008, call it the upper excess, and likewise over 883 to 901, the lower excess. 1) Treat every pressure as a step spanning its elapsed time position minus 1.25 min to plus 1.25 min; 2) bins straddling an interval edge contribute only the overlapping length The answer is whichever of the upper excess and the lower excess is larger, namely -0.1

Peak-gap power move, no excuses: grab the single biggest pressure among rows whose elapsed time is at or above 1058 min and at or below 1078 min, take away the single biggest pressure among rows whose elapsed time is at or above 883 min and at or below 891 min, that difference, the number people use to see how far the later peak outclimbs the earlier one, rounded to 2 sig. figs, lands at -2.3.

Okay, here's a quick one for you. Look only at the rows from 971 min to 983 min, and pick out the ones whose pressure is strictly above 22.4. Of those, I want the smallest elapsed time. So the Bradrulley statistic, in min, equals 972.0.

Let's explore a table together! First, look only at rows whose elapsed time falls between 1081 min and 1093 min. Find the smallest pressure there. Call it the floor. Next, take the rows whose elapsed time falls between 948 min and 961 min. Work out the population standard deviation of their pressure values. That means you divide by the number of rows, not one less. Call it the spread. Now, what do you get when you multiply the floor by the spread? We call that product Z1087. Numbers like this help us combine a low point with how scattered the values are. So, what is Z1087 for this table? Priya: 14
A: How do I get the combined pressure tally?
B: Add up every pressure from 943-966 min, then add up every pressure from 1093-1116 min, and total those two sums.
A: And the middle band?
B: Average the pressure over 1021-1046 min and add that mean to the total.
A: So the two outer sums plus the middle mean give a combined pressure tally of 435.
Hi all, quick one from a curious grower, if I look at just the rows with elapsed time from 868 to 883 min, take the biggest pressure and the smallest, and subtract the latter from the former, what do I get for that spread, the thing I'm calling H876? 1.1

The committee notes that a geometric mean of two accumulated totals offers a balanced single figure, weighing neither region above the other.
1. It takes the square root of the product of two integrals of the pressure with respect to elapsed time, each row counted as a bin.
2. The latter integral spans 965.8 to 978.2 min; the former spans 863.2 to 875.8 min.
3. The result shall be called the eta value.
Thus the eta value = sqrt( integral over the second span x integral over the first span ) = 294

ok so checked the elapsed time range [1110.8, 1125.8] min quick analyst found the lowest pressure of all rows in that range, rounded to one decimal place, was 13.6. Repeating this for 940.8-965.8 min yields 22.0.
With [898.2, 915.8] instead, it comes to 17.9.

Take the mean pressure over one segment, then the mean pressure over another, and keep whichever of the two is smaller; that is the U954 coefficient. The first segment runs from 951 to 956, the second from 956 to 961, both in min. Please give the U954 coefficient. 23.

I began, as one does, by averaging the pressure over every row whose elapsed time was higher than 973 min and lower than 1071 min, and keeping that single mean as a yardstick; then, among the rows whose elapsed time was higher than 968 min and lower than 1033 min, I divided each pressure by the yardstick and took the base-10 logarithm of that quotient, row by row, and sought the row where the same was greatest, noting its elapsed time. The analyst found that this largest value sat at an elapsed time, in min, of 969.5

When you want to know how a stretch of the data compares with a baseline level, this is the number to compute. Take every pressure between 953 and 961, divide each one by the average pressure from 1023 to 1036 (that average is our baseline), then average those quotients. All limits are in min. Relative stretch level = 1.11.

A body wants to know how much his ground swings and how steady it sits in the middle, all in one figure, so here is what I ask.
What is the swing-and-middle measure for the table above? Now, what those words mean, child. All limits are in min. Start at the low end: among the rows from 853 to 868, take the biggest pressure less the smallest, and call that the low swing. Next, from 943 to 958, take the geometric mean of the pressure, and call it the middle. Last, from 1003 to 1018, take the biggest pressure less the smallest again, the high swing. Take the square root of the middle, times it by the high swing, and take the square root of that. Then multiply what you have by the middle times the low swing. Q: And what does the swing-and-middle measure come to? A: 187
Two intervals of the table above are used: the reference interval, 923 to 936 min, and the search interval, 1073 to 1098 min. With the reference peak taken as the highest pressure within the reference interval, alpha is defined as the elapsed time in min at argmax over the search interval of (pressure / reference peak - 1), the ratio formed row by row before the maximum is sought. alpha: 1087.0 min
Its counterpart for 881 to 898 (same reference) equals 884.5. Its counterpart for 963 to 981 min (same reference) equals 964.5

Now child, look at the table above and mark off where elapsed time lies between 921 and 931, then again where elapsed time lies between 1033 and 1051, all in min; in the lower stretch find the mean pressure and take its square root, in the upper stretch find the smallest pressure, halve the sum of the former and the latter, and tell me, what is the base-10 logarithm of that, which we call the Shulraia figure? 1.11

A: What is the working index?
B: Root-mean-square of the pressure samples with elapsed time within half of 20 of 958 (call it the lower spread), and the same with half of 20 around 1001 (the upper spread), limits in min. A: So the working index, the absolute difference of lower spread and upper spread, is 1.9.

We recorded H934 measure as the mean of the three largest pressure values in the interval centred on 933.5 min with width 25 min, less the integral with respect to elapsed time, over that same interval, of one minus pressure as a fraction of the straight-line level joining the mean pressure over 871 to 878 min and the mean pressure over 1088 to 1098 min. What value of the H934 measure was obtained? 22.8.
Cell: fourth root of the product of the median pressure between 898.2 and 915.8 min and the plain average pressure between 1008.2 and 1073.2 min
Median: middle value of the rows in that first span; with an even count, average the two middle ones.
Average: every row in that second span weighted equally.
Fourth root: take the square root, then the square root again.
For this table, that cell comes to 4.50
